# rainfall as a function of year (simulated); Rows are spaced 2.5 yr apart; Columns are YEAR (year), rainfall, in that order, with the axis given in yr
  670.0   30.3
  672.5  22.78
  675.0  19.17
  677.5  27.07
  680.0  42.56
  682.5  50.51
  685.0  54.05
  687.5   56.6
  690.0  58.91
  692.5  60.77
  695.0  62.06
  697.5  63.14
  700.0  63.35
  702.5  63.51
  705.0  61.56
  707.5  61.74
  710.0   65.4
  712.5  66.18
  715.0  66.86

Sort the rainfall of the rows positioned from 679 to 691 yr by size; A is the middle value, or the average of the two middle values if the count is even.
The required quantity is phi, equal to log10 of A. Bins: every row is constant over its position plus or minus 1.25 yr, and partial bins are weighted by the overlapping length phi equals 1.73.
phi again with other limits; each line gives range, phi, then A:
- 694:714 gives 1.80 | 63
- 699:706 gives 1.80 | 63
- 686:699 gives 1.78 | 61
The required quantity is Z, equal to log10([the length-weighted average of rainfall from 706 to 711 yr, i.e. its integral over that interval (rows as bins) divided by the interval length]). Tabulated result 1.80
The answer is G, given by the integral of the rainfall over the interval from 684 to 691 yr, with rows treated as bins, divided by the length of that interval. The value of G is 57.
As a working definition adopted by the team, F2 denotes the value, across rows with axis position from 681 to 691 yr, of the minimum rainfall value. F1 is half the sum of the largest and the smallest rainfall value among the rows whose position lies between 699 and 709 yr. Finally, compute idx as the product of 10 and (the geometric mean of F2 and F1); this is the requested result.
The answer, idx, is 562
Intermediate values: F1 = 63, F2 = 50.51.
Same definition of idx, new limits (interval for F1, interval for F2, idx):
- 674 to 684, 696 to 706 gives 463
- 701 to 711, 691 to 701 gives 621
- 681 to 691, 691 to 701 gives 577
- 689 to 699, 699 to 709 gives 613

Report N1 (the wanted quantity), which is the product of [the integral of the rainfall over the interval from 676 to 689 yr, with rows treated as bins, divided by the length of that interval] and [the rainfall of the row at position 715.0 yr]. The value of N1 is 3068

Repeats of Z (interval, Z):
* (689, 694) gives 1.78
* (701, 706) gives 1.80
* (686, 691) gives 1.76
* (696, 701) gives 1.80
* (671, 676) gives 1.33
